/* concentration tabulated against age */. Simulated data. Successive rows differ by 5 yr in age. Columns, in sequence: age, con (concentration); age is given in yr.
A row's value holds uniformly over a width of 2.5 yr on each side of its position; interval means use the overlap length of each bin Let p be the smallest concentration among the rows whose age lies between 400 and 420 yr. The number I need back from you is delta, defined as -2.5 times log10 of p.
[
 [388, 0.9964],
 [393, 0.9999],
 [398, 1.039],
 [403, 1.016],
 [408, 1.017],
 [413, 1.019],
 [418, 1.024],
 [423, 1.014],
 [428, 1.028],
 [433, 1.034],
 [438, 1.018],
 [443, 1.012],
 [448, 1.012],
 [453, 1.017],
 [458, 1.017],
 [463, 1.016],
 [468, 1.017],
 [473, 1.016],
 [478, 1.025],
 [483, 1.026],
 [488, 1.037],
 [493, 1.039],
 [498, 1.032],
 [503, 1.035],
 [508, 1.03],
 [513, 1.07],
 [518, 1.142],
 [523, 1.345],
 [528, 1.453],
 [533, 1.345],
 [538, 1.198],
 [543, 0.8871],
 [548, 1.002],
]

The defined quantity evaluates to -0.017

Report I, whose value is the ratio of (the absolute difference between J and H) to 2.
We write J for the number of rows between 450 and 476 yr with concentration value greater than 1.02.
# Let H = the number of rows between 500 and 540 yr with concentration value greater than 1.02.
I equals 4.0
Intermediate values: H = 8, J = 0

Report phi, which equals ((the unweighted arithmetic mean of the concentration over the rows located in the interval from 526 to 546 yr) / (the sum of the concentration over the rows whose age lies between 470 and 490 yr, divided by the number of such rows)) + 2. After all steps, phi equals 3.19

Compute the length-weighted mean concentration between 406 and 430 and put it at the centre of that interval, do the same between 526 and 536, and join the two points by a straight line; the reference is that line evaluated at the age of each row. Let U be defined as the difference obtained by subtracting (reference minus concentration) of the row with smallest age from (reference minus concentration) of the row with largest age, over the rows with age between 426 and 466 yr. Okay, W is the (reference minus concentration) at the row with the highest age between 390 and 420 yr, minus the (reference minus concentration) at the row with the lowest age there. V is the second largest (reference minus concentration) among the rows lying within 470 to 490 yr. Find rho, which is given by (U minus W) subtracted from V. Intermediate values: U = 0.125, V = 0.20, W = 0.057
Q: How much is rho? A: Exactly 0.14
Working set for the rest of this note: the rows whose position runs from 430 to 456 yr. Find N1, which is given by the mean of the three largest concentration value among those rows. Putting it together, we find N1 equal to 1.02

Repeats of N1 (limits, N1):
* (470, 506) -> 1.04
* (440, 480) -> 1.02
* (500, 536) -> 1.38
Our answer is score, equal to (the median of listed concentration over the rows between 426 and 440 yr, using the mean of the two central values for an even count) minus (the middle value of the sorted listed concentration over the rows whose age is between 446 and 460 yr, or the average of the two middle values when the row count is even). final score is 0.01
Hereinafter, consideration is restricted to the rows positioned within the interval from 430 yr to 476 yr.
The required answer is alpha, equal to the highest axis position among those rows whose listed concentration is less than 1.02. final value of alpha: 473 yr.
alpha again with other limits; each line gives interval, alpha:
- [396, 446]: 443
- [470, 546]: 543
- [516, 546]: 543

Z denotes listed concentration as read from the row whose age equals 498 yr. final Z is 1.032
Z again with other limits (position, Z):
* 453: 1.017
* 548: 1.002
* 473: 1.016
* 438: 1.018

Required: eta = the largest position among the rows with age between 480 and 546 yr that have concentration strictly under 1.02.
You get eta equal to 543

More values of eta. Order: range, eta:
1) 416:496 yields 473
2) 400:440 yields 438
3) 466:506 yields 473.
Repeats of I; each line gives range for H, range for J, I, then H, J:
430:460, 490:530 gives 3.5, 1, 8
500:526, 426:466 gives 1.5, 5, 2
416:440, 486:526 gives 2.5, 3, 8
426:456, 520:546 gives 1.0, 2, 4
